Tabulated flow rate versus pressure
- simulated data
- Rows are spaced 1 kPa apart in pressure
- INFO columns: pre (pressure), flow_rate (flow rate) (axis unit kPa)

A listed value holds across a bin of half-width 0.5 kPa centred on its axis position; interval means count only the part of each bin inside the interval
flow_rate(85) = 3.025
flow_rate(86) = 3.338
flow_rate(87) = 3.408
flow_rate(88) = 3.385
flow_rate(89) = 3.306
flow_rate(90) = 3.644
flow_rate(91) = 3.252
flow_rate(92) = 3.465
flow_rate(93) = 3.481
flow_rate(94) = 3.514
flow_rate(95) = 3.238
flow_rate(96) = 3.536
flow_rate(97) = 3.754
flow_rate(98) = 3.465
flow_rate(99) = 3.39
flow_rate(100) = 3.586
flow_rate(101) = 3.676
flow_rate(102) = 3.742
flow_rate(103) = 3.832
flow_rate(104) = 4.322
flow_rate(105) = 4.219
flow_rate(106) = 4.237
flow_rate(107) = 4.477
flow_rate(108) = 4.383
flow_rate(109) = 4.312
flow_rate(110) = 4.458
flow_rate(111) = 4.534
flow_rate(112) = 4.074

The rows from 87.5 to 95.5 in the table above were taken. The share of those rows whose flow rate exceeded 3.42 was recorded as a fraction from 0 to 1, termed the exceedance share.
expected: 0.50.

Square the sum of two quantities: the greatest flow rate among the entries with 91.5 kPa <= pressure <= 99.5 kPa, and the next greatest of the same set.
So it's 53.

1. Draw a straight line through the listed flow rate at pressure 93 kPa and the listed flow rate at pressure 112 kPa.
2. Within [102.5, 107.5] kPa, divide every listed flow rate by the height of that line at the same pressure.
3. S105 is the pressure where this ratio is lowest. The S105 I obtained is 103 kPa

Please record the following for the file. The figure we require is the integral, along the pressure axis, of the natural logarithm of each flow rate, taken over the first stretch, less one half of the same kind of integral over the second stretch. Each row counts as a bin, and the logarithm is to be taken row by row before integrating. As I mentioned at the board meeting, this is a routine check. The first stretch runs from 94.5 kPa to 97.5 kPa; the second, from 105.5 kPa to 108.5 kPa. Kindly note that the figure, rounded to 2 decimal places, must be 1.55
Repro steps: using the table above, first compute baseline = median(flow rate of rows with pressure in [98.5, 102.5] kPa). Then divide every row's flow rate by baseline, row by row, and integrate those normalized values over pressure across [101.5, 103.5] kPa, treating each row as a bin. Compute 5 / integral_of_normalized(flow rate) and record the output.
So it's 2.40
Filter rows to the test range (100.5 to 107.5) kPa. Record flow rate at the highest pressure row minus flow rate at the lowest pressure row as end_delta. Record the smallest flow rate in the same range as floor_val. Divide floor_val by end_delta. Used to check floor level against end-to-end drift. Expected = 5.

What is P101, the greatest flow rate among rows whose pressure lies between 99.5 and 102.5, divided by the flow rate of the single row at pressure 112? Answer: 0.92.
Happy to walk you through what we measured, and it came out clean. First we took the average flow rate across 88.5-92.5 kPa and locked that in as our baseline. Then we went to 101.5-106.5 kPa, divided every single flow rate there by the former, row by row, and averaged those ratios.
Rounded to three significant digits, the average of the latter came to 1.19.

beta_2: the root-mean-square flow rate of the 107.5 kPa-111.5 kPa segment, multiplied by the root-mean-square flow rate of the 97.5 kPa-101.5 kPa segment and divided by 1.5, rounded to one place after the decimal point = 10.4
